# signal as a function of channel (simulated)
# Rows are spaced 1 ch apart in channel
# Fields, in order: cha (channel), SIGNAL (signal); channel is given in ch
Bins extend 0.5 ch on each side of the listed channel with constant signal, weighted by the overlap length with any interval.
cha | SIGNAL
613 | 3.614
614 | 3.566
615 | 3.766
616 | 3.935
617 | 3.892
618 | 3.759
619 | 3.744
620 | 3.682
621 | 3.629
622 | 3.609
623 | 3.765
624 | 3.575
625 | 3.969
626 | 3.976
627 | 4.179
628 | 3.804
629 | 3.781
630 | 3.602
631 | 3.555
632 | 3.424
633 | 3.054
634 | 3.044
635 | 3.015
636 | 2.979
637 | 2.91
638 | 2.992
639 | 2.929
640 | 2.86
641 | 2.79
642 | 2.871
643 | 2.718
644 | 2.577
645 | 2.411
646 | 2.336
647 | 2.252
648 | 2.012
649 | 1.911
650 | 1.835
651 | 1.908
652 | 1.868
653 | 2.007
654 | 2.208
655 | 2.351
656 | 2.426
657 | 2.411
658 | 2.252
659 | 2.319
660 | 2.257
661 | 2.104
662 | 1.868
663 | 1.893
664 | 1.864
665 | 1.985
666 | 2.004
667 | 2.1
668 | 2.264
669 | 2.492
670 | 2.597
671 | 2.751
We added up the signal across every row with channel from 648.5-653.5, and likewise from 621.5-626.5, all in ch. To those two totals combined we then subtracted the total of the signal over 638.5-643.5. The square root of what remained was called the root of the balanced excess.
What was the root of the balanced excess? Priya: 3.78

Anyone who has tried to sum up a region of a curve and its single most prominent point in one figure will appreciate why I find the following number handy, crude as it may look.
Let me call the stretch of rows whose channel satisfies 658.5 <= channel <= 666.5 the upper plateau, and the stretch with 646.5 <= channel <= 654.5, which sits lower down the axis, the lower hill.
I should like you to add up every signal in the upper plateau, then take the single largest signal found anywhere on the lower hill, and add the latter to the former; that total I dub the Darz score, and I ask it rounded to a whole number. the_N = 19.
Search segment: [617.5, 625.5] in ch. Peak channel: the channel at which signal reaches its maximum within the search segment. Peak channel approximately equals 625 ch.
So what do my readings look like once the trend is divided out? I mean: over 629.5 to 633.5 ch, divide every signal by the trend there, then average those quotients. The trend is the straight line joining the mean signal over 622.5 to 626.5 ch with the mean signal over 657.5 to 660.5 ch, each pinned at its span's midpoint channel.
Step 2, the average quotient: 0.97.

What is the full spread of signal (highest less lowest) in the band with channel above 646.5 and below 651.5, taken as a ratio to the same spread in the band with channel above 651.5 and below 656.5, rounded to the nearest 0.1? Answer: 0.7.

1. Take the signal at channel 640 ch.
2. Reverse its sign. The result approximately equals -2.9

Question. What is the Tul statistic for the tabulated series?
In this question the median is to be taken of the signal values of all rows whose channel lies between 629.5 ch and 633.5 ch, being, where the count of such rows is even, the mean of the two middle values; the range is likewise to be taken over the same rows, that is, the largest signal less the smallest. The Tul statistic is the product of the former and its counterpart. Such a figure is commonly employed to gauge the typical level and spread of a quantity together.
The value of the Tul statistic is 1.91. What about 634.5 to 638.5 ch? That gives 0.31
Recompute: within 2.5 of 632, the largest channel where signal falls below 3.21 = 634 ch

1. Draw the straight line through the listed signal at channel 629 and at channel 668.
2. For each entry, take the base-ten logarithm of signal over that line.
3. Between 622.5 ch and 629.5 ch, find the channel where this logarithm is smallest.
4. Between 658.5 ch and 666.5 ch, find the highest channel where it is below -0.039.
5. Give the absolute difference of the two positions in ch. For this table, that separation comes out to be 42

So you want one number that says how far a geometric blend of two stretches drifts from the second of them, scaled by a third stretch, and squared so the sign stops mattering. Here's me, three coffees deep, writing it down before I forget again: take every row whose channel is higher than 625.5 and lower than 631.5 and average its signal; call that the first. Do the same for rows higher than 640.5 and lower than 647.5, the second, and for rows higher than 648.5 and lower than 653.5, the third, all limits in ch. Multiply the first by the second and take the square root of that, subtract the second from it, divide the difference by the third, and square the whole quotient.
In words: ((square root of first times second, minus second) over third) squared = 0.087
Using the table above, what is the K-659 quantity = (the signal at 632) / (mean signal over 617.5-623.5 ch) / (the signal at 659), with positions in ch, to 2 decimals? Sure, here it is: 0.40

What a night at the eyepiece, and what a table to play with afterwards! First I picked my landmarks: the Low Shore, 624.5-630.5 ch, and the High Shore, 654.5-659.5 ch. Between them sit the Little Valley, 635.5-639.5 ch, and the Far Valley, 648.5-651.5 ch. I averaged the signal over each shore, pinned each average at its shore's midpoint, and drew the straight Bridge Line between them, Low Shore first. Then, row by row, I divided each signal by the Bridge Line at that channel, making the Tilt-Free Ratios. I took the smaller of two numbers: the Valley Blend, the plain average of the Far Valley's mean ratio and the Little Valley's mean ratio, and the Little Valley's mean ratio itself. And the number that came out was 0.79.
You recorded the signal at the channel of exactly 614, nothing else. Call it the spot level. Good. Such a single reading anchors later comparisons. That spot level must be 3.566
